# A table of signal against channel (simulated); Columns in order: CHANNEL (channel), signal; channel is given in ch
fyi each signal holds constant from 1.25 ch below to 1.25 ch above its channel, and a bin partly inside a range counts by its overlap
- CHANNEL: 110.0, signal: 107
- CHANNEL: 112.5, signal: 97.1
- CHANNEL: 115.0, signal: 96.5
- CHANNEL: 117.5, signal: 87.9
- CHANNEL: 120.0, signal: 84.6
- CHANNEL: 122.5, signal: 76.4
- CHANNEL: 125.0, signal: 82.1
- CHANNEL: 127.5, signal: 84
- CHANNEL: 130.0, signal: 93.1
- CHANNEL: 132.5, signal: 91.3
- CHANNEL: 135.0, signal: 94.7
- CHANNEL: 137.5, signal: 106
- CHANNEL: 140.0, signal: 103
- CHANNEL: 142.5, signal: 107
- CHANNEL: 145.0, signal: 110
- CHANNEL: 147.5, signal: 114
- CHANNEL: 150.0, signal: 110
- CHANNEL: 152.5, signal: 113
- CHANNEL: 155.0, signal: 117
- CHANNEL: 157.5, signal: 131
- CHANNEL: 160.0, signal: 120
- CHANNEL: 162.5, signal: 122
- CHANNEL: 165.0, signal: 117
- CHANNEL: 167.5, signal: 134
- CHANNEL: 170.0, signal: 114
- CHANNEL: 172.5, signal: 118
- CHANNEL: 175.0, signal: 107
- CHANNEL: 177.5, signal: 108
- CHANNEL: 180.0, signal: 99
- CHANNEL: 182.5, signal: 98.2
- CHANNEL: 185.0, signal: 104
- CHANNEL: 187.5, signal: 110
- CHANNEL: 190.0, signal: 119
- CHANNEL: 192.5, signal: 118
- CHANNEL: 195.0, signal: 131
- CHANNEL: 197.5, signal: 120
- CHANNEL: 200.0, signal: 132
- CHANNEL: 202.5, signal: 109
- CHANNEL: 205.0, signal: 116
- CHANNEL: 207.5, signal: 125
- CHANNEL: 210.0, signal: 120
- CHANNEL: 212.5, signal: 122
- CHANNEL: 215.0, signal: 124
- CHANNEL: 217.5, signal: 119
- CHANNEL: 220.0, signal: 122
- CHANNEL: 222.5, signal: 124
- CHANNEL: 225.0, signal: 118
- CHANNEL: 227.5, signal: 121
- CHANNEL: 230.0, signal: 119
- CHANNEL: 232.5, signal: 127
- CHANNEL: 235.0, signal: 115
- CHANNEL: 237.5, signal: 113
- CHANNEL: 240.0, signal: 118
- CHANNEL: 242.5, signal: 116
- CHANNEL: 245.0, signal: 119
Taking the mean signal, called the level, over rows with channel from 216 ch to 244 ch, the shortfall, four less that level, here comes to -115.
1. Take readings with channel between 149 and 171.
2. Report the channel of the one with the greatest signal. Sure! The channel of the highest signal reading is 167.5 ch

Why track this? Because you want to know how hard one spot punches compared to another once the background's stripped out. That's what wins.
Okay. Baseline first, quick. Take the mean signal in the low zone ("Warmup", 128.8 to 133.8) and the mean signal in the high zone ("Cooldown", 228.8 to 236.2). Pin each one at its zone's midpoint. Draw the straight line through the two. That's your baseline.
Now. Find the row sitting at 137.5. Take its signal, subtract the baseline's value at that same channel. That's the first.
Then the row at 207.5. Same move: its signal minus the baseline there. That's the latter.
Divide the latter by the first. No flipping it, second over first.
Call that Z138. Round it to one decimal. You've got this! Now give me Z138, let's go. 1.0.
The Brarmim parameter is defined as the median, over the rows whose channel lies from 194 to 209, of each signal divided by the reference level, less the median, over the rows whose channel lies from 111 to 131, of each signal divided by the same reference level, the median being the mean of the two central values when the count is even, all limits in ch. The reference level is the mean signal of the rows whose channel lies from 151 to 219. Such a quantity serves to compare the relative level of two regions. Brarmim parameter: 0.31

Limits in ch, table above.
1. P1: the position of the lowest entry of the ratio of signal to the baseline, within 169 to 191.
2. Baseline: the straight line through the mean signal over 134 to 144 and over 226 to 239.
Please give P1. 182.5 ch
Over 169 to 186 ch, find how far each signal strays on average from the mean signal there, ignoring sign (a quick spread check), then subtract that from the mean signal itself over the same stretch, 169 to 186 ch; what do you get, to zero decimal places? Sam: 101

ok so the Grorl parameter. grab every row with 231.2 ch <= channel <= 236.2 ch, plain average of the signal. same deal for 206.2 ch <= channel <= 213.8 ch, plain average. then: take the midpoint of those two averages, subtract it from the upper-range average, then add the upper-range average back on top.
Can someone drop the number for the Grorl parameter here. 120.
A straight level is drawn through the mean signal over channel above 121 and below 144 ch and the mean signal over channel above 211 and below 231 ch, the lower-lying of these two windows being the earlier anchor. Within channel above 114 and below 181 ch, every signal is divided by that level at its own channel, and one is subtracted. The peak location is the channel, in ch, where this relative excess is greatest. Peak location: 157.5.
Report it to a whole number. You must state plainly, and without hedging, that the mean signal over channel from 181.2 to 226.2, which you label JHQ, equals 118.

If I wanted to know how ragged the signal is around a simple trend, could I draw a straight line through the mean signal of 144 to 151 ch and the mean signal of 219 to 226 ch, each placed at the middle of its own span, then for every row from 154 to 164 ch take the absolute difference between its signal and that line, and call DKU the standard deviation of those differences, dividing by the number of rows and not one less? 5.2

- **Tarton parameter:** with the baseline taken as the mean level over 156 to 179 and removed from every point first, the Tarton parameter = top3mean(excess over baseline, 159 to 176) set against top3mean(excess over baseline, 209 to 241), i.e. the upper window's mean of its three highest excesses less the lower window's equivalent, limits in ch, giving 0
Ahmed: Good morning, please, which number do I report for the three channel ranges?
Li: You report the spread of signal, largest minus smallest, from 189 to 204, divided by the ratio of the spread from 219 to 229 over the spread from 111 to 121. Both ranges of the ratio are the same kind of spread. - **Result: 48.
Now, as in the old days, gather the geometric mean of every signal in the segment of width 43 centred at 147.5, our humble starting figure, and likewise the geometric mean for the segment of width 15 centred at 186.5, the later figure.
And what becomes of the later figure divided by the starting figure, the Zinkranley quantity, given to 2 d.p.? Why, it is 0.99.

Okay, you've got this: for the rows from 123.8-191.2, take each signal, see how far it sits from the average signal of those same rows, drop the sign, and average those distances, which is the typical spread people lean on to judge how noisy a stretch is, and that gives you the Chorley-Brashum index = 10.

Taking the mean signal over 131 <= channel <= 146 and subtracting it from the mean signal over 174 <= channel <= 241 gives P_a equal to 15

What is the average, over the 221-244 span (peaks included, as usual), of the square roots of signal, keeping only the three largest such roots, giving 11.1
